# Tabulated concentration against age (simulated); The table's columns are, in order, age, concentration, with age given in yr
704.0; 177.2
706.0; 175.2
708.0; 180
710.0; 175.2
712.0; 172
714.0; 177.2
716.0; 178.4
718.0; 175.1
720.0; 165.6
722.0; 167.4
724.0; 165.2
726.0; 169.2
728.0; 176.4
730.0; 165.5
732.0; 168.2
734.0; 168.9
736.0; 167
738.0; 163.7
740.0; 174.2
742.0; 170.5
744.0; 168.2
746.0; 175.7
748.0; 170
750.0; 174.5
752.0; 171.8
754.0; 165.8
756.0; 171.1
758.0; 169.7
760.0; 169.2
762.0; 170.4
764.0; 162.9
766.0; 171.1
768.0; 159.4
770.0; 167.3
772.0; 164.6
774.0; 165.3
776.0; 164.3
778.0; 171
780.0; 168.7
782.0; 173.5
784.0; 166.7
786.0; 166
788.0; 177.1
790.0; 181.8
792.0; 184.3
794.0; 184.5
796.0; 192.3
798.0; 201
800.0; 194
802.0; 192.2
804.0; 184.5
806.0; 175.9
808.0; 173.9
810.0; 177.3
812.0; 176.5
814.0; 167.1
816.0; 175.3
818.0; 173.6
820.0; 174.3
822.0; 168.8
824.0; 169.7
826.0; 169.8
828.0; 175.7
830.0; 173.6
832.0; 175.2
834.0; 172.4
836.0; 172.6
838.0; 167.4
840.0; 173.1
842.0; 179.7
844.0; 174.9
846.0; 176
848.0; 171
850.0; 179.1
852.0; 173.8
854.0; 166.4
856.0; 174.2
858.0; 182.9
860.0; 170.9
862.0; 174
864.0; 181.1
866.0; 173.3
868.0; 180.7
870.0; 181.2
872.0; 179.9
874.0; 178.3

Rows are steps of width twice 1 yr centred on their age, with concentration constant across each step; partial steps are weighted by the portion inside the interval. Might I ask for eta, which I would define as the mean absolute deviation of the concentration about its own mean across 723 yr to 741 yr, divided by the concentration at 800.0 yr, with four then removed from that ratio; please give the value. -3.98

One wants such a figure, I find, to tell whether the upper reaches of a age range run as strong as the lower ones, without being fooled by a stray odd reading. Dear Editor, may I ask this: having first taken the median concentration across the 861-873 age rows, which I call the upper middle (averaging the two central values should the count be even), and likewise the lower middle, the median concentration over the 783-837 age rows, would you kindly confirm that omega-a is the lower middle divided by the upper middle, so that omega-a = 0.972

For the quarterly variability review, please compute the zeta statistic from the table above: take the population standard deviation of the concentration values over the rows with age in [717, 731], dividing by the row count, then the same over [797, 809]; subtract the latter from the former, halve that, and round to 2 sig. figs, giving -2.7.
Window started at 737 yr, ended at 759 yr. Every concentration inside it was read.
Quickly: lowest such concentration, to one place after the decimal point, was 163.7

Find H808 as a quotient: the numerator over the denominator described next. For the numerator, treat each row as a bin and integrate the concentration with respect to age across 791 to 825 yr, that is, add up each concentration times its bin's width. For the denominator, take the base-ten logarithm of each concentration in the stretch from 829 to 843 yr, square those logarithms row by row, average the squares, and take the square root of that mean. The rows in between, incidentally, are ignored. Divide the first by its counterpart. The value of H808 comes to 2738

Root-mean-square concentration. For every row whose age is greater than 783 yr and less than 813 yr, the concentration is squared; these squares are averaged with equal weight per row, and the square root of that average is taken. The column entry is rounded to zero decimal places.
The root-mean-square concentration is 182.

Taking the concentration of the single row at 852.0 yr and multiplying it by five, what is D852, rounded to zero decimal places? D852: 869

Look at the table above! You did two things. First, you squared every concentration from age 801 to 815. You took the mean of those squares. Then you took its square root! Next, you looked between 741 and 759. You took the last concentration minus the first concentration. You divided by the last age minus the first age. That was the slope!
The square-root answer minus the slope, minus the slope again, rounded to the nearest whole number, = 178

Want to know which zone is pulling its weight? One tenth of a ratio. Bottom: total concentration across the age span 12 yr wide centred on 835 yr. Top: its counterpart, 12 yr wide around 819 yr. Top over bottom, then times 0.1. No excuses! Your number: 0.099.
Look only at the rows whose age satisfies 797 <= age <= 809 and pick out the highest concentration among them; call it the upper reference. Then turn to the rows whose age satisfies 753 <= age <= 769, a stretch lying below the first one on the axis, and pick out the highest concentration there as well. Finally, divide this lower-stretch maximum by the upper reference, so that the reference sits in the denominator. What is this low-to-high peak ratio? 0.85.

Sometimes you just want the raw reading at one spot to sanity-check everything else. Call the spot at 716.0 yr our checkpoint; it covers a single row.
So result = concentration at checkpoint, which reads 178.4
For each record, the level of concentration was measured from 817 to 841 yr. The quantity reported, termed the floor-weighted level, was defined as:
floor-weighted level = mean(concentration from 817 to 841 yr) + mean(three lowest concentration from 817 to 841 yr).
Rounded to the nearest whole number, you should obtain 341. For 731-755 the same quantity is 335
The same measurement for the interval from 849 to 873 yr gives 347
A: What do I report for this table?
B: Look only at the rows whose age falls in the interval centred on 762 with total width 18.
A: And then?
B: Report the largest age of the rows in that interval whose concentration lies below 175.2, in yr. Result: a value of 770.0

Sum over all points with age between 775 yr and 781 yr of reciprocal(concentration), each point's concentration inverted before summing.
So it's 0.0179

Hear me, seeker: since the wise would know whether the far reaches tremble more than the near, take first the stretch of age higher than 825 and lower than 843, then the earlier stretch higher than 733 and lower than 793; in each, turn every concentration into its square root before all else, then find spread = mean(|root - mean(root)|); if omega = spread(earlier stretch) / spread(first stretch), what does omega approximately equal 1.6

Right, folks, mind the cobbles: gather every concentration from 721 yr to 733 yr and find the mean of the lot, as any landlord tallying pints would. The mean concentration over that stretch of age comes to 169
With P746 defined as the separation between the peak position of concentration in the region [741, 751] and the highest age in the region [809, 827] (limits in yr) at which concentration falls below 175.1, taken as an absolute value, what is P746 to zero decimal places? 80 yr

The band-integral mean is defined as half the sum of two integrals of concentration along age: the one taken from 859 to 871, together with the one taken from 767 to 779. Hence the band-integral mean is 2053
